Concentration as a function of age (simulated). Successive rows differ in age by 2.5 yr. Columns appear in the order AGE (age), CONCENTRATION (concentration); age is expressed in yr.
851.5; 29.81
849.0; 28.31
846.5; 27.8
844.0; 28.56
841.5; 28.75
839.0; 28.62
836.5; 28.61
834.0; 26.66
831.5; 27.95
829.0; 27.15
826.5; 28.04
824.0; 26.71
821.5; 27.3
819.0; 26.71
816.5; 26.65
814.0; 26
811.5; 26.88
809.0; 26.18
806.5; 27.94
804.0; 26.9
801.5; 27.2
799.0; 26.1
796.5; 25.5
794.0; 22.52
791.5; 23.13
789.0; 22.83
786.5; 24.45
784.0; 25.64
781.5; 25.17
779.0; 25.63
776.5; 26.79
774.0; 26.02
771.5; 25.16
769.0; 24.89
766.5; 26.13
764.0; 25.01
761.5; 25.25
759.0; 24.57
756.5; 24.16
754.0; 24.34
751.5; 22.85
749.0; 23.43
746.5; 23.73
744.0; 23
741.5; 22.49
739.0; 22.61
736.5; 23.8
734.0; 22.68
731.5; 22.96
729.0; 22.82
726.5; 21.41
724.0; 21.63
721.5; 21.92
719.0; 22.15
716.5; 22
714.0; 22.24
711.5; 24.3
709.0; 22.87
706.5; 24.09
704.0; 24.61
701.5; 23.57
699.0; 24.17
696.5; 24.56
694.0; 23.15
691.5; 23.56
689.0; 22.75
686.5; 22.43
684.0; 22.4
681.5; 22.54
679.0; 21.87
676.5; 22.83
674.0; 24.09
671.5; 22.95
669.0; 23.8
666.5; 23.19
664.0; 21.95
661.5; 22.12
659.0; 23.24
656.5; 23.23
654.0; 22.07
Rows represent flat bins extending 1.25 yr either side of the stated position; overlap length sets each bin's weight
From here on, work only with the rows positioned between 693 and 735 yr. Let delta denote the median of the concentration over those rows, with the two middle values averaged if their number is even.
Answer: 22.9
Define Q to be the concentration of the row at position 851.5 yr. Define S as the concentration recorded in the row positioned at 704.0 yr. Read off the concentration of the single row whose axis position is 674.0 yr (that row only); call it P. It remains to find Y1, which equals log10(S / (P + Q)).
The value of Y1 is -0.34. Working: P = 24.09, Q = 29.81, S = 24.61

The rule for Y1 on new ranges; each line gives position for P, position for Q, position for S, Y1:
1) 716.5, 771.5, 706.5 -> -0.29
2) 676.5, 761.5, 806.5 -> -0.24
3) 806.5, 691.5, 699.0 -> -0.33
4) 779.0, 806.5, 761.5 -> -0.33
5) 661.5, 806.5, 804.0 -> -0.27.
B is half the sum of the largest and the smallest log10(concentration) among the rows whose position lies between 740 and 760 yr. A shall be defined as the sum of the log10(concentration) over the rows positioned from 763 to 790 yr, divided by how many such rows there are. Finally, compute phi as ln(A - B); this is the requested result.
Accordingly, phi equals -3.5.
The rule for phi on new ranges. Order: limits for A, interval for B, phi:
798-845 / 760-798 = -3.1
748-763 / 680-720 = -4.2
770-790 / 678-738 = -3.2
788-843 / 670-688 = -2.8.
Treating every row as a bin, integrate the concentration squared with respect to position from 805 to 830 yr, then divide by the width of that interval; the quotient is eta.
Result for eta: 727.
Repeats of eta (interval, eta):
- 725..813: 606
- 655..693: 523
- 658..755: 530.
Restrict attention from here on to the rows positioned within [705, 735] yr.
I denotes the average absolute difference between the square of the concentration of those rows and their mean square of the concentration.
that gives 32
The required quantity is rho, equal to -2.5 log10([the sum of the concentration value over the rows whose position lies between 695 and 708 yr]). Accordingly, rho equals -5.2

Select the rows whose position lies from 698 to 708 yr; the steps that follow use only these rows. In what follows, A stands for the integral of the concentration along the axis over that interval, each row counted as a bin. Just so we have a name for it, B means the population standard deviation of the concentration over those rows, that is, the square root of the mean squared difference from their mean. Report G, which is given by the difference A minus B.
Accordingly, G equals 240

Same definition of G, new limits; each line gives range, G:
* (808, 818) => 264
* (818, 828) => 271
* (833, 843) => 281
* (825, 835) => 274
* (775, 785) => 258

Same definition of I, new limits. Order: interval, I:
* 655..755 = 32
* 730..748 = 19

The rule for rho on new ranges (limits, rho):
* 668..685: -5.5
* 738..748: -4.9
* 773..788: -5.5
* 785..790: -4.2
